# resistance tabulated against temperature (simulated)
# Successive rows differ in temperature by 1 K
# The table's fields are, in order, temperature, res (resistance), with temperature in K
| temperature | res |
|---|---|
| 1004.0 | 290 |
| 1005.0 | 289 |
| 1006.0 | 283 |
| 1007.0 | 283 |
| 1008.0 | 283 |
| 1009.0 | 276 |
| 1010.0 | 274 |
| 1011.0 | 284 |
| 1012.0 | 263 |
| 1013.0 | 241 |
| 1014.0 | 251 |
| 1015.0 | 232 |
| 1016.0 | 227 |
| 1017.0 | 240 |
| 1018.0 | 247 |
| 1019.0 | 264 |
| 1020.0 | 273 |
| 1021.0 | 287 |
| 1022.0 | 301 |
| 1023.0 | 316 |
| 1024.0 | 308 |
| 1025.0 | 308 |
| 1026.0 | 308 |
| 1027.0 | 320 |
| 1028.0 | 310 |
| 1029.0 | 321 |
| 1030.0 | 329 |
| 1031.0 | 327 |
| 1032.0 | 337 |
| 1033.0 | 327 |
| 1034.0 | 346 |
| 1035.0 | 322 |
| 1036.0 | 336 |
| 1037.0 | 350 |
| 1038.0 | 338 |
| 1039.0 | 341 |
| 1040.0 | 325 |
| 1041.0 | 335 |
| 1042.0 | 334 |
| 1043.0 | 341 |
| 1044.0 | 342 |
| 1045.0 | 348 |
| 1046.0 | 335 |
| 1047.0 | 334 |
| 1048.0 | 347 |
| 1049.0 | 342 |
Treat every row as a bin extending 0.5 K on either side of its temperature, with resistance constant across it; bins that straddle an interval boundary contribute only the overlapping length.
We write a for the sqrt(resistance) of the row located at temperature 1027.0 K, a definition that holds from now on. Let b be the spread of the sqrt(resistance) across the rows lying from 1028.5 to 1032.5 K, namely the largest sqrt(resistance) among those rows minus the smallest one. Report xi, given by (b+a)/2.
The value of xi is 9.2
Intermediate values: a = 17.9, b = 0.44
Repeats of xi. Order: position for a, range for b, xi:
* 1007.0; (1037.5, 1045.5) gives 8.7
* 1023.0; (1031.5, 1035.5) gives 9.2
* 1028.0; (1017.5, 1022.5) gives 9.6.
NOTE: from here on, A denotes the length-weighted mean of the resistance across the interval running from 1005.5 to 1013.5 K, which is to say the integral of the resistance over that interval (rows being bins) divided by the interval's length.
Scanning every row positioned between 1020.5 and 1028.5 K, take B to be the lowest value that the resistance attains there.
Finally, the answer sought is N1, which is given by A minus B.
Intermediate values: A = 273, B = 287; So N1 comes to -14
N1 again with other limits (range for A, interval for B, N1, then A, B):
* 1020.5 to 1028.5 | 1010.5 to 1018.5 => 80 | 307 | 227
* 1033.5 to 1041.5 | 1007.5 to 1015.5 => 105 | 337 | 232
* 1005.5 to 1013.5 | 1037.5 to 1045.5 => -52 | 273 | 325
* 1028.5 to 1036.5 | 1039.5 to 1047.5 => 6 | 331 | 325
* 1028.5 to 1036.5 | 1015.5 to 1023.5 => 104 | 331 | 227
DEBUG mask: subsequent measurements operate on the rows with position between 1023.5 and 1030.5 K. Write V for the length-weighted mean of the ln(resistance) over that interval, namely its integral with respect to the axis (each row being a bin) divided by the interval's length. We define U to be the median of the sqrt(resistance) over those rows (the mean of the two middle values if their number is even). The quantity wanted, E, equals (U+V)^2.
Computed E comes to 546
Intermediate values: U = 17.6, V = 5.75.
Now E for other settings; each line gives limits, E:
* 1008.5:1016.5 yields 465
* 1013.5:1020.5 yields 451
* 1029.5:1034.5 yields 573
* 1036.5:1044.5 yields 588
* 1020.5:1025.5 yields 541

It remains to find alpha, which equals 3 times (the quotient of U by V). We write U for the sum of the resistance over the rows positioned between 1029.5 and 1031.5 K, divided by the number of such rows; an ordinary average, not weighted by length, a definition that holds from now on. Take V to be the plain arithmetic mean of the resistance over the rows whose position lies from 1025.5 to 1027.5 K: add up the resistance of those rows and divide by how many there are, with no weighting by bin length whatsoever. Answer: 3.1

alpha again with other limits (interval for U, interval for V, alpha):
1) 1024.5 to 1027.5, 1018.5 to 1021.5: 3.4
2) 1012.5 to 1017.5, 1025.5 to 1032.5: 2.2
